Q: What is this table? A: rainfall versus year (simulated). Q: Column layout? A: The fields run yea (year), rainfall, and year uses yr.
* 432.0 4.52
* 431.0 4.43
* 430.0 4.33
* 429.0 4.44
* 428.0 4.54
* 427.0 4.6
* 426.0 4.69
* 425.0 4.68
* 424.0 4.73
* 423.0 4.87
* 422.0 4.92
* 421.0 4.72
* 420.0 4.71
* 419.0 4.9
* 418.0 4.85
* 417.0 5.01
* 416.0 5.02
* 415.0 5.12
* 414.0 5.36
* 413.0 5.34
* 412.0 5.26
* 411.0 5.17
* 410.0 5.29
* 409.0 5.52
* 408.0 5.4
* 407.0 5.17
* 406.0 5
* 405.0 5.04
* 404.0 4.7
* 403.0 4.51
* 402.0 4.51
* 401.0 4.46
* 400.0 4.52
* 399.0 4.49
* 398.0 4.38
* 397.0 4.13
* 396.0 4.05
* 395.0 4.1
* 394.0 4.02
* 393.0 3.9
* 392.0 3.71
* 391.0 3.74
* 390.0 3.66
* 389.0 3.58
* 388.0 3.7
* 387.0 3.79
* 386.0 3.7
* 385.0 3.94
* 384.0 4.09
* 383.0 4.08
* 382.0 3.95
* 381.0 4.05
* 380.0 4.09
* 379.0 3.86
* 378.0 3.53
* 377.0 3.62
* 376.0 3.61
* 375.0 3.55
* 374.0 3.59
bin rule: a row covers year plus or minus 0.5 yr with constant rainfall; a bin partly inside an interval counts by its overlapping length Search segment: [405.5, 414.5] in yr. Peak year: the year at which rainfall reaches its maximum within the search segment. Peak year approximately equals 409.0 yr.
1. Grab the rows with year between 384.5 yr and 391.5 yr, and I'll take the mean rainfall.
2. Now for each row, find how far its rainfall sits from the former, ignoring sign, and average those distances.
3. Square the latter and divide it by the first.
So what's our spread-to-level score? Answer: 0.002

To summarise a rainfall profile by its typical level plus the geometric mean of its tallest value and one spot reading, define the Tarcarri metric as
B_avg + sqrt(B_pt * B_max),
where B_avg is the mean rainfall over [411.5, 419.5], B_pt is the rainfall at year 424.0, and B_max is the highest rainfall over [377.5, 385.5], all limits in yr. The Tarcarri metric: 9.51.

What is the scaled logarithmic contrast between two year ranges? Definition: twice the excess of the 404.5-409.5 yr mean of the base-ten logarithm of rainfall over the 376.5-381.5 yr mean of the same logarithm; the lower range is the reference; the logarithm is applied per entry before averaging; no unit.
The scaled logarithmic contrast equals 0.27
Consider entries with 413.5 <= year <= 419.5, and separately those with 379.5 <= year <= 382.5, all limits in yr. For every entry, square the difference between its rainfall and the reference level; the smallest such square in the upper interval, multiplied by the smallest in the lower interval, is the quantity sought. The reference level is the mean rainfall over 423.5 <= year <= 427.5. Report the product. 0.010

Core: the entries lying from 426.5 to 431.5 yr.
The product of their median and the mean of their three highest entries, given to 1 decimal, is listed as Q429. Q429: 20.1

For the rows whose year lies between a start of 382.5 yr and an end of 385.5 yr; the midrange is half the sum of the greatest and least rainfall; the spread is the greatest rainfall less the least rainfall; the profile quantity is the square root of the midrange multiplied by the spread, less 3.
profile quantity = -2.2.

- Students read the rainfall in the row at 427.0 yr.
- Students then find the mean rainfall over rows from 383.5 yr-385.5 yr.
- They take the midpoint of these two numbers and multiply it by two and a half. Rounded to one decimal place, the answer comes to 10.8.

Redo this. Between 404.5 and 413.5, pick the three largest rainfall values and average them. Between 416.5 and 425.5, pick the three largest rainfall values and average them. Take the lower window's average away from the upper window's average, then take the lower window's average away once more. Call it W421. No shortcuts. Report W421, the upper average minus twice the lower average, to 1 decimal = -5.9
